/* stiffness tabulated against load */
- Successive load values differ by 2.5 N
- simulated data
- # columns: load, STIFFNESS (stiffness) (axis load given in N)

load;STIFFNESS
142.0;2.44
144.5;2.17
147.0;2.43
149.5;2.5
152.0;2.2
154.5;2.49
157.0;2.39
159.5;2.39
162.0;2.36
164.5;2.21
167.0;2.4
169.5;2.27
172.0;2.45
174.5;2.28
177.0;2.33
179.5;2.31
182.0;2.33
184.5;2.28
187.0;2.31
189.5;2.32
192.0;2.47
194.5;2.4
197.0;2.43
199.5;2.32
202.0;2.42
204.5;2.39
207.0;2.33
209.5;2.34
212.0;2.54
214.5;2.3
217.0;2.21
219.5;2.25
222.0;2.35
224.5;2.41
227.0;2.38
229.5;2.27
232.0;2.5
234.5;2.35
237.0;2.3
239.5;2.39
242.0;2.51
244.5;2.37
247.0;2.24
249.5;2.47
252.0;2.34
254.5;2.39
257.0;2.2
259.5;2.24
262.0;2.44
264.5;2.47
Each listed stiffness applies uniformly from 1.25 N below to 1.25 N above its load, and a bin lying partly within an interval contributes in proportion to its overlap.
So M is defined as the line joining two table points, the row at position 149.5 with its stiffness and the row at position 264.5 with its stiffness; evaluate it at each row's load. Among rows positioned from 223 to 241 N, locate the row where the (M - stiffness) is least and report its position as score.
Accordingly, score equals 232.0 N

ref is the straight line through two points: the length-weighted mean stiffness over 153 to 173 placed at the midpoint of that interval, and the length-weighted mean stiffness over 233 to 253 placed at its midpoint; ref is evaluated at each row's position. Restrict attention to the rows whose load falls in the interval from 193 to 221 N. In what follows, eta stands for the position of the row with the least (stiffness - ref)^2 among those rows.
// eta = 204.5 N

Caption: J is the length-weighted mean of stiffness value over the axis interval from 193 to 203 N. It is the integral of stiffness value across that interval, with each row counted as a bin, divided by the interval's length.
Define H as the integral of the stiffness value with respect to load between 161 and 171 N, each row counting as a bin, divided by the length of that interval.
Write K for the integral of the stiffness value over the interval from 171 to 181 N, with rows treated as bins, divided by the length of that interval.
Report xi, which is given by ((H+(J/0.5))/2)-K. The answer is 1.21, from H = 2.312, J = 2.39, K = 2.34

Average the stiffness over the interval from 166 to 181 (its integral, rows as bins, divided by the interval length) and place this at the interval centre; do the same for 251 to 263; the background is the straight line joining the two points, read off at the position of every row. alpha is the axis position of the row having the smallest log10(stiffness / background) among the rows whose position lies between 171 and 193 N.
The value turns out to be 174.5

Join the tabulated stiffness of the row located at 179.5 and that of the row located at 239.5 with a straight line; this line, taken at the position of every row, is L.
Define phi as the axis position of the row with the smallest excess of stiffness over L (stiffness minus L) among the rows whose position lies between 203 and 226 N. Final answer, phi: 217.0 N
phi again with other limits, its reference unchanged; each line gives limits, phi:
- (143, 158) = 144.5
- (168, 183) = 169.5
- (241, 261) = 257.0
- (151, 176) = 164.5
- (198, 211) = 199.5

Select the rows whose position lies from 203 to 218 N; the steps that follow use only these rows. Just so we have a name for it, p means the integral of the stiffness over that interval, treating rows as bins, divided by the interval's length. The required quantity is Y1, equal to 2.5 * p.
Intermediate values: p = 2.36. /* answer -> 5.89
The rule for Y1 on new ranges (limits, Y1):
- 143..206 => 5.89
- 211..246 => 5.91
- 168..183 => 5.82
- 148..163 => 5.97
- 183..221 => 5.88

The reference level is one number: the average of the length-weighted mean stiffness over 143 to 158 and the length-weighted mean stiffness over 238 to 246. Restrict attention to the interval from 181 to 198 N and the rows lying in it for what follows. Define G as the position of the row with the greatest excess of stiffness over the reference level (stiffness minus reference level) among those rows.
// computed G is 192.0 N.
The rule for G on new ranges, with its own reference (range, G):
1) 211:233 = 212.0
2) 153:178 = 154.5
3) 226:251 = 242.0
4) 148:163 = 149.5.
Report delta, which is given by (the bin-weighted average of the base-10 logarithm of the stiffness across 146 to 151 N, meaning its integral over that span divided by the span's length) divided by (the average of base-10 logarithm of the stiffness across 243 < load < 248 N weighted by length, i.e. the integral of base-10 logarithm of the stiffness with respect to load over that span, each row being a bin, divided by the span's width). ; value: 1.068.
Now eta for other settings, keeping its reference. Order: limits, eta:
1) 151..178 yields 162.0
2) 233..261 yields 244.5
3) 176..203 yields 194.5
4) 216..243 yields 227.0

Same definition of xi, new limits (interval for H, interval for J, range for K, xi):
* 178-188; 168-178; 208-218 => 1.14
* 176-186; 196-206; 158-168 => 1.20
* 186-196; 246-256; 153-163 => 1.14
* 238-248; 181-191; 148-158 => 1.11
